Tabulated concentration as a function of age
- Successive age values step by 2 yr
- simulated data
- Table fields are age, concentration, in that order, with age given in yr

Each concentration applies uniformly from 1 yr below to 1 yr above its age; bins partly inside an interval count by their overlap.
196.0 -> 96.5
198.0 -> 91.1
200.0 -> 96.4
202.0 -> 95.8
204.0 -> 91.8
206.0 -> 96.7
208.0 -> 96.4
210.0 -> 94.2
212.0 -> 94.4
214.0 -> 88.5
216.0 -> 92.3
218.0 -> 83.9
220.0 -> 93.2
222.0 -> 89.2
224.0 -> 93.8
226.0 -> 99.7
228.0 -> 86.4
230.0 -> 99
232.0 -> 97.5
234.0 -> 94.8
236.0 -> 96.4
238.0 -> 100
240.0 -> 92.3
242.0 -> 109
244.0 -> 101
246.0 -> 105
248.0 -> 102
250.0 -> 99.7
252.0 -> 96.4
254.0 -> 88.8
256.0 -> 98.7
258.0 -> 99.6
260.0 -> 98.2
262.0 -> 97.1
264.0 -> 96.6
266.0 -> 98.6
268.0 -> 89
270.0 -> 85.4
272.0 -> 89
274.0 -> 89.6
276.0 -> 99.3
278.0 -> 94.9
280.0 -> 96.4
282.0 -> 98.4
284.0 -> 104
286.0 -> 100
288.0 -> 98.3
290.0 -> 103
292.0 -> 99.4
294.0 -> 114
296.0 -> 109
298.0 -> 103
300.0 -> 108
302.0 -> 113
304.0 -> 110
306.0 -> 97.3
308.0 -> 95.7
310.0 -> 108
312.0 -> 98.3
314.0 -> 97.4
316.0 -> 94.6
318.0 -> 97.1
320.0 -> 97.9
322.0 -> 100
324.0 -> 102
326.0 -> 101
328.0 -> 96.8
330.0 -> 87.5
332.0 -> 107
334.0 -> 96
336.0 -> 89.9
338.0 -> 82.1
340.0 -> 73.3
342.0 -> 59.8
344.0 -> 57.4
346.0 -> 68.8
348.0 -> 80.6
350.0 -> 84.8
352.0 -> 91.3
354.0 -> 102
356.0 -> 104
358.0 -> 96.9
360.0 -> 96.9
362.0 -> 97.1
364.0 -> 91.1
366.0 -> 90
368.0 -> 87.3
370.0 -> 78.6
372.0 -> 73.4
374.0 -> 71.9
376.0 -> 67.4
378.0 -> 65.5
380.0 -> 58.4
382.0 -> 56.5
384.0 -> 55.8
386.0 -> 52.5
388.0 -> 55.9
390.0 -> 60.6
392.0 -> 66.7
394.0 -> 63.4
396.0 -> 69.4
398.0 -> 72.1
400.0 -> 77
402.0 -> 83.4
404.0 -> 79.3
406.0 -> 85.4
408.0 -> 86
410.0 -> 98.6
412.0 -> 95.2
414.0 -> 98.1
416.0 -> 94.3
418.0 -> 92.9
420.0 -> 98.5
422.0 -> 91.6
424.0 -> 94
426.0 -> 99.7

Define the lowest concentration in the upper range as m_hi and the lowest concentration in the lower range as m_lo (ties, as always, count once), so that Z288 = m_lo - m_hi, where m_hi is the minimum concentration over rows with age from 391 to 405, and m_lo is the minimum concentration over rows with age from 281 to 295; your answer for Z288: 35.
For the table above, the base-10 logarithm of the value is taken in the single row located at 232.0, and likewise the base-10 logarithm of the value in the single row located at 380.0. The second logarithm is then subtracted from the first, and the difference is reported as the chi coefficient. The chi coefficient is 0.22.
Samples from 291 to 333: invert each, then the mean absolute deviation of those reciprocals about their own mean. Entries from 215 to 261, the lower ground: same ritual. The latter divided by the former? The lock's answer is 1.0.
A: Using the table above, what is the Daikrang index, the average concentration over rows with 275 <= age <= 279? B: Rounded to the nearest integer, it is 97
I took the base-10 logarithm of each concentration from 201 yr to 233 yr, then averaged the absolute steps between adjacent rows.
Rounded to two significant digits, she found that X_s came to 0.025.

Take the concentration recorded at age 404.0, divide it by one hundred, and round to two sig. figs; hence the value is 0.79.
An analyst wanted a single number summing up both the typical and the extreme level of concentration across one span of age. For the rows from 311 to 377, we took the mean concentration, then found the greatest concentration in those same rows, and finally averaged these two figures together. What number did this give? 98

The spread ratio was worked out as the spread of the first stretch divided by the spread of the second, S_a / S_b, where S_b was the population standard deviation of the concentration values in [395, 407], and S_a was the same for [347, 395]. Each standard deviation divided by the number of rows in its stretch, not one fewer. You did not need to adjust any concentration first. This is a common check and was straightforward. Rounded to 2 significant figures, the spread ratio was 2.9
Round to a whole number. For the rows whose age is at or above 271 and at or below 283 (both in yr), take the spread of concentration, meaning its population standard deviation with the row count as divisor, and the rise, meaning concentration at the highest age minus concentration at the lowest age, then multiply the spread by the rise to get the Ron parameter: 38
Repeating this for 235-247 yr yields 47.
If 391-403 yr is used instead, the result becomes 111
